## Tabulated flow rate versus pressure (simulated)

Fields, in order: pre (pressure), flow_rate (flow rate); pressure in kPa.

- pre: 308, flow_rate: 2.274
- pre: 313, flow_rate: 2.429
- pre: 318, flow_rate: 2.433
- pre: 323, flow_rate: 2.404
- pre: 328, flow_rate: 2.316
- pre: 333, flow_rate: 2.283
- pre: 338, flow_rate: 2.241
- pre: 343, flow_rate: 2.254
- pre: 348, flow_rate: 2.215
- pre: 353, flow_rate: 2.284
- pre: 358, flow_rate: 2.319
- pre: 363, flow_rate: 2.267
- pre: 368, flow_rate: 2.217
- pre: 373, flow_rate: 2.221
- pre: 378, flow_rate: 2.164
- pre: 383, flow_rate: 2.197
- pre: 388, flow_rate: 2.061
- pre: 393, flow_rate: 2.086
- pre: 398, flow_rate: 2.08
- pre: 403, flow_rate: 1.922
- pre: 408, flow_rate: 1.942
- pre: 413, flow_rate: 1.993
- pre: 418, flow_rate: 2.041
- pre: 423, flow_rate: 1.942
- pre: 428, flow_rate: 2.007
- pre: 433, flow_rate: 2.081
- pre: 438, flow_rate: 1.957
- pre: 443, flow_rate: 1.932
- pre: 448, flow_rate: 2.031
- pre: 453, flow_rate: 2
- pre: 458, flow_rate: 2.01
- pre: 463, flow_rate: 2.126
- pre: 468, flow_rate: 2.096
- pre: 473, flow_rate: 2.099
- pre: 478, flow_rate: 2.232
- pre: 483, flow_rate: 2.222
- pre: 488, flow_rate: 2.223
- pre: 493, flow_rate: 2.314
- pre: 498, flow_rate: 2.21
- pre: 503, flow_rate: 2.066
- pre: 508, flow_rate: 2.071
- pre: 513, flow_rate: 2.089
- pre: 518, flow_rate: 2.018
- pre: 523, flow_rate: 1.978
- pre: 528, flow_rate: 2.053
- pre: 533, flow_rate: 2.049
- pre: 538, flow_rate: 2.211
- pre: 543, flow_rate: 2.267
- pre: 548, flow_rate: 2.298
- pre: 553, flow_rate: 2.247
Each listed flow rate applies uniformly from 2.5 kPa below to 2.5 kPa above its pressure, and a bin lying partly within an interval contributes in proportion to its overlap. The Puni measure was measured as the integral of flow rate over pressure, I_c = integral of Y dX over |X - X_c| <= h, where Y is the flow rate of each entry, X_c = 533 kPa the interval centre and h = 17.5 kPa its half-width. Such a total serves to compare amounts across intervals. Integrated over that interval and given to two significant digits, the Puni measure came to 74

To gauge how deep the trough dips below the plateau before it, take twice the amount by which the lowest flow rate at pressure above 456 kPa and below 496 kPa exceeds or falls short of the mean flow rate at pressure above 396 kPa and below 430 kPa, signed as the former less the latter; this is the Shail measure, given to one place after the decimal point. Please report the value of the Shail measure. 0.0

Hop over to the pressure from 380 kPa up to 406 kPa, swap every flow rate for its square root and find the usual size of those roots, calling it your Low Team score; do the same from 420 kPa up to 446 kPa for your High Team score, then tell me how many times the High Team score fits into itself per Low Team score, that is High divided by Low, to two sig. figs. 0.98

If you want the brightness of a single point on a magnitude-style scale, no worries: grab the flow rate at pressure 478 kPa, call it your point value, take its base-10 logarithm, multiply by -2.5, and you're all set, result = -0.87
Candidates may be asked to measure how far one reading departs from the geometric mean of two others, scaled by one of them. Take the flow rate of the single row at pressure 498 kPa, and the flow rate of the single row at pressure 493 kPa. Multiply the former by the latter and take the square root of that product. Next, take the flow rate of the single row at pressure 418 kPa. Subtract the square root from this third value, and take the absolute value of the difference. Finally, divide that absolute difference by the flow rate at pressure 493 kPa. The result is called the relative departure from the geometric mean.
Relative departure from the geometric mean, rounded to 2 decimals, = 0.10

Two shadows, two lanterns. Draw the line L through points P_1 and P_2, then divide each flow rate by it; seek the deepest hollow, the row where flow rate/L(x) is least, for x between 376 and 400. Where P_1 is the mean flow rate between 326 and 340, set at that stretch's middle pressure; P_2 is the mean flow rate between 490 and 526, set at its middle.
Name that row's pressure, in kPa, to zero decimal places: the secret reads 388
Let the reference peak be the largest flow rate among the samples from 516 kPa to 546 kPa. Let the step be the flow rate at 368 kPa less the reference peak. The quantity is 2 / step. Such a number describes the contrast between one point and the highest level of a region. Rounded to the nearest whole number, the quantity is -40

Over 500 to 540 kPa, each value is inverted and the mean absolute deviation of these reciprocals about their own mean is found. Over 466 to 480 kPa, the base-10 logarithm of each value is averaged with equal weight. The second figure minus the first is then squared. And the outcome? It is 0.103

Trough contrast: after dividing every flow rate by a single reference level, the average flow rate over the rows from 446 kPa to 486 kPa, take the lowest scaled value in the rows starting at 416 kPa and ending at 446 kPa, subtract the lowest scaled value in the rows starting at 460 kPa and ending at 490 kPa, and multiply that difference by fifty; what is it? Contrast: -3.9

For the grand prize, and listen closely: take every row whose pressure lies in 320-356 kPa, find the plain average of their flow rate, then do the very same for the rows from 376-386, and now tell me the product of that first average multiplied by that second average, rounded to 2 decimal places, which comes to 4.98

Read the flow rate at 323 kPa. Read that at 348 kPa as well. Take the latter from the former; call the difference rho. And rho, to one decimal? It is 0.2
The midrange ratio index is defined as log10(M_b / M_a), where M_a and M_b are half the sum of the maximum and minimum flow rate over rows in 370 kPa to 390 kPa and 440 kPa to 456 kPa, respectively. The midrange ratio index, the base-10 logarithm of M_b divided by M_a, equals -0.03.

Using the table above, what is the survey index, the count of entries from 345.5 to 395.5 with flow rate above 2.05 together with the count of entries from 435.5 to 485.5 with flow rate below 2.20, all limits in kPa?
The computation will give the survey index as 18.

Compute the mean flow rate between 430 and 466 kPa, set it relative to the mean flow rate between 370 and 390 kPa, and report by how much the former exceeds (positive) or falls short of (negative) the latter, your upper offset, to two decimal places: -0.14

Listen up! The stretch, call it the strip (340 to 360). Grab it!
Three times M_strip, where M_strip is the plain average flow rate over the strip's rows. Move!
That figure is 6.80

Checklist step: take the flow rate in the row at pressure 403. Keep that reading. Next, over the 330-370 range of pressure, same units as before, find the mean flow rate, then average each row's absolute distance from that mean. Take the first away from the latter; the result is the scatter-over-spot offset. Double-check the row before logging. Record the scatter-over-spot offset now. -1.89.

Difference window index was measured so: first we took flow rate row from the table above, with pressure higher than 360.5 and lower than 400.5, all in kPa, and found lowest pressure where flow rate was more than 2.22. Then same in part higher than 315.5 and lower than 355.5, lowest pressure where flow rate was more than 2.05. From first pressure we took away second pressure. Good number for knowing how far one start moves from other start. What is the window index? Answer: 45 kPa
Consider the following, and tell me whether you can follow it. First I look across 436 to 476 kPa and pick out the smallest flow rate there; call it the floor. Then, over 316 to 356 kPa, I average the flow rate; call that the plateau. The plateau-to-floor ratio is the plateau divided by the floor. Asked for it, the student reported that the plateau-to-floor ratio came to 1.19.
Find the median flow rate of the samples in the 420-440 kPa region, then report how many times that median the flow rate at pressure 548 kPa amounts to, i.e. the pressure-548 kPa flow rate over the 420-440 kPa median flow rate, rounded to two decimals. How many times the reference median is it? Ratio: 1.16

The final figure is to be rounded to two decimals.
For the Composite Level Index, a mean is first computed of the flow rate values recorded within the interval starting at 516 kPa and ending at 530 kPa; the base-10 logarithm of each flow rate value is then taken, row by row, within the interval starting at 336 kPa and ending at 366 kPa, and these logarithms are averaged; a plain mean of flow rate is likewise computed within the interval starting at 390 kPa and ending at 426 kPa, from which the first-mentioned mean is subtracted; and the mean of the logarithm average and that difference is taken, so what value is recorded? 0.17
